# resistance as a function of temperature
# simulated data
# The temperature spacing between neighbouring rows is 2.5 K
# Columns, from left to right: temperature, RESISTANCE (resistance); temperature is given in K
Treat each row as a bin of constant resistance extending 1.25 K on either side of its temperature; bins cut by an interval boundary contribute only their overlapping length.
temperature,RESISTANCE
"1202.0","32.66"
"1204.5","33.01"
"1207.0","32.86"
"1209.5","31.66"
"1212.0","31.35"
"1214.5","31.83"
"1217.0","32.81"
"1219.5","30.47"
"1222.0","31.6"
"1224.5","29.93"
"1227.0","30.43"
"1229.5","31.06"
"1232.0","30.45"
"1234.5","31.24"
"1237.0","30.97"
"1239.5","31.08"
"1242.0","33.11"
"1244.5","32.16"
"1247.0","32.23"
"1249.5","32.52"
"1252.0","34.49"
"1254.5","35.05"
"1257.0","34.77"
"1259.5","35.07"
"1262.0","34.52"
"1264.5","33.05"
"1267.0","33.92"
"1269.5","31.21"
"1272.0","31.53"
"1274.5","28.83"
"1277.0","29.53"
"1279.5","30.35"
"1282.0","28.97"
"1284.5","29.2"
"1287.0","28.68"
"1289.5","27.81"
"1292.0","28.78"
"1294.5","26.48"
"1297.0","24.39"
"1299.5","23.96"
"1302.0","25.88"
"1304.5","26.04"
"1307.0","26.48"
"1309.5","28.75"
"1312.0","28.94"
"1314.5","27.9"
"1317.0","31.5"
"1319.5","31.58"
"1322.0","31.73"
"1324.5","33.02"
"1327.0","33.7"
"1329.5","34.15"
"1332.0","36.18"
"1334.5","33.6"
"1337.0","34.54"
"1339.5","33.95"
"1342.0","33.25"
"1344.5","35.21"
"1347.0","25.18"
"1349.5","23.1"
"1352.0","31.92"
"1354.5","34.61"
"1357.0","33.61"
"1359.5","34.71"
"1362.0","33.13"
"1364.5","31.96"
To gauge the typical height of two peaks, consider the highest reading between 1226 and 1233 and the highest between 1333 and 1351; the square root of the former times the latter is 33.1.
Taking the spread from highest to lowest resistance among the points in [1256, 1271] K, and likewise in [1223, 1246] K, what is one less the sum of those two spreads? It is -6.0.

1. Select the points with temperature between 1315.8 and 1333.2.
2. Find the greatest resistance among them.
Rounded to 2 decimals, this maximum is 36.18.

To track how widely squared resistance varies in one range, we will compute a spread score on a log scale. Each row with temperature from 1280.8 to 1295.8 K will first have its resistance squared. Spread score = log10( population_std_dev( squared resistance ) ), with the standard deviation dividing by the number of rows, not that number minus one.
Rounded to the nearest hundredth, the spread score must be 1.71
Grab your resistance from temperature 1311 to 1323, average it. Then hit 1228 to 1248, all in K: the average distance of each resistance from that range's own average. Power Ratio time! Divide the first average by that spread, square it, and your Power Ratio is 1765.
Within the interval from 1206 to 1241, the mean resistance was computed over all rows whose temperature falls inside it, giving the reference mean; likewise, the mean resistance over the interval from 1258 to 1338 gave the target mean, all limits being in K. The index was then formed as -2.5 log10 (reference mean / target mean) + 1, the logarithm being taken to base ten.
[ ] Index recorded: 0.97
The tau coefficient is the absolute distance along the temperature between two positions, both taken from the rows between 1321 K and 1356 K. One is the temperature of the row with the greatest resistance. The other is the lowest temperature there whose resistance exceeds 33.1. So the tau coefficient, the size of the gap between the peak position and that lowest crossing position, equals 5.0 K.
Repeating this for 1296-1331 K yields 2.5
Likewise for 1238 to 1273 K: 17.5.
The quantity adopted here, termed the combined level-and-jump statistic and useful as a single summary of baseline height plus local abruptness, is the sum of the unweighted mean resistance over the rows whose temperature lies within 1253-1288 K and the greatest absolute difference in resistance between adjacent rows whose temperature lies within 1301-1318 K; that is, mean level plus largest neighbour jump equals 35.4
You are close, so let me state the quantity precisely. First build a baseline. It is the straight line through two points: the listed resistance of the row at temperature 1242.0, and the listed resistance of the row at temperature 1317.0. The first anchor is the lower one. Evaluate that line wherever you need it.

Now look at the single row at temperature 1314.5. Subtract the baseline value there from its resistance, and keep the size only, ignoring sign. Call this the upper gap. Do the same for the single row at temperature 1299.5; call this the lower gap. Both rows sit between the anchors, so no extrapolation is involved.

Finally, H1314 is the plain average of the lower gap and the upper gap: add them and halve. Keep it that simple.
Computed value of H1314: 5.8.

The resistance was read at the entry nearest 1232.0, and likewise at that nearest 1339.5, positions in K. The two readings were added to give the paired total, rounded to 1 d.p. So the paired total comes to 64.4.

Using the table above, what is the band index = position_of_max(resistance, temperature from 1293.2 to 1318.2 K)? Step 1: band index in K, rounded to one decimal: 1317.0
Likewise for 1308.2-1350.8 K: 1332.0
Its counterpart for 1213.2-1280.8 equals 1259.5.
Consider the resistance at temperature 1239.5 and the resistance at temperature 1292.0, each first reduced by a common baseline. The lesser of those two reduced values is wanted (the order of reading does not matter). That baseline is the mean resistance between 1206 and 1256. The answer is -3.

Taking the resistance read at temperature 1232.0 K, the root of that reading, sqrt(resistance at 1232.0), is 5.5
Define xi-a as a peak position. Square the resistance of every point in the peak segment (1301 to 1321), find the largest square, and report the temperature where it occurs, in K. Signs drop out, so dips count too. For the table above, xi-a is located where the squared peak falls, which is 1319.5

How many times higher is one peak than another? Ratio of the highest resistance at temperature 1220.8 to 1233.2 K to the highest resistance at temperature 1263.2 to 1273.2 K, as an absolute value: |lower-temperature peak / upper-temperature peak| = 0.93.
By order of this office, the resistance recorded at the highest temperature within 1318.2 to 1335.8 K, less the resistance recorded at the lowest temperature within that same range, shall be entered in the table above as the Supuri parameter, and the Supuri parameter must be 2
